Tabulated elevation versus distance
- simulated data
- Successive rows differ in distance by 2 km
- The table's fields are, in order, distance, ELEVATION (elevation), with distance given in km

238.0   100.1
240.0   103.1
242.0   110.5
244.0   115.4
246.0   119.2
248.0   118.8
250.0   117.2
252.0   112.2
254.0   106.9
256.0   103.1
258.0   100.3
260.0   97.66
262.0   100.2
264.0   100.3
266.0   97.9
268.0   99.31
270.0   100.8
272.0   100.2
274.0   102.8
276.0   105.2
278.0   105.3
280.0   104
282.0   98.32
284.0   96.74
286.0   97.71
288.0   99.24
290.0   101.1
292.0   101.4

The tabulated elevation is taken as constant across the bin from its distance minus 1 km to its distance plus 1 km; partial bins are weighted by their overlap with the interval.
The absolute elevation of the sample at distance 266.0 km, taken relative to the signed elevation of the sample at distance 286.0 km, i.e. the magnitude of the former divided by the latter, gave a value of 1.00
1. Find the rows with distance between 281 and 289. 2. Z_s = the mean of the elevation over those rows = 98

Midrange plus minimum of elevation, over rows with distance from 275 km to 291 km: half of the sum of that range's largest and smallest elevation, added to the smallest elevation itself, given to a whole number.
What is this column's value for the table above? 198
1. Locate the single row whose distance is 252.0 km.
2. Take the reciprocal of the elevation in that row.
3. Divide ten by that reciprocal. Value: 1122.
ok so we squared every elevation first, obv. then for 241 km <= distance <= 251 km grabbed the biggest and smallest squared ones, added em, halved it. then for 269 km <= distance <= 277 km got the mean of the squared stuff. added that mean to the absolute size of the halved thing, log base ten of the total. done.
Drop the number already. 4.37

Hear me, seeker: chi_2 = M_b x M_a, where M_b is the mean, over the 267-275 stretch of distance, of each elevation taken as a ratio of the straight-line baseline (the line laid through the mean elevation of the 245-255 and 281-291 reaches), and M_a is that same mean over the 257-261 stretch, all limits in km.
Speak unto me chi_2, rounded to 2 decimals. 0.85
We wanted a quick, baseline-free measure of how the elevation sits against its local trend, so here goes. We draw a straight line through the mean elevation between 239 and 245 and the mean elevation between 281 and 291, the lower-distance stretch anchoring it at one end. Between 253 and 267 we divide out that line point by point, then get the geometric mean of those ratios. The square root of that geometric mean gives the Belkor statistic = 0.98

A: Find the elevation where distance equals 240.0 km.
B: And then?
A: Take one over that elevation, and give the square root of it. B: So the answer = 0.0985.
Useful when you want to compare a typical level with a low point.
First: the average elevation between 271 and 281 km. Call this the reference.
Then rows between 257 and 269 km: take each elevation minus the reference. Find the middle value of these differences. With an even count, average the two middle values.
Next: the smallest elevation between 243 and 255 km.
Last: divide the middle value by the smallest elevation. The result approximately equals -0.04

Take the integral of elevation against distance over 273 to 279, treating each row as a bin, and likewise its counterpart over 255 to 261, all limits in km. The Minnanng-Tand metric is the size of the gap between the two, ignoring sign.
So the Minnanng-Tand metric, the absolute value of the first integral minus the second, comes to 24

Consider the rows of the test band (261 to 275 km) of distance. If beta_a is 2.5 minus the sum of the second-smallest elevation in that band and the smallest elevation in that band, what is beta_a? -195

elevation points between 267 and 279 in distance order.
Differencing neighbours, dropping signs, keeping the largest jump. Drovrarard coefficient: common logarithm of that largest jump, 0.415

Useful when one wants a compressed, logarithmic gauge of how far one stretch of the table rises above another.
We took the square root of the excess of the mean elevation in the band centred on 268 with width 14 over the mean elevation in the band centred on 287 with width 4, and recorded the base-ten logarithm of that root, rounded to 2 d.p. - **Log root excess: 0.12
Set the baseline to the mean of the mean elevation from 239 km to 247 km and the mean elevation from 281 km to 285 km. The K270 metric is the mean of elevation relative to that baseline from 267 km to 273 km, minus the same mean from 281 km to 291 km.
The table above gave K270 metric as 1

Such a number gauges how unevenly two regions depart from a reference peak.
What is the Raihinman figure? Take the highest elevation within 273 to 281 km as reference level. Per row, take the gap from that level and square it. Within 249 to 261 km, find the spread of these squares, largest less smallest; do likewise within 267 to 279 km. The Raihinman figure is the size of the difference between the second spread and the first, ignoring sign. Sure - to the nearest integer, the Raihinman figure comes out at 103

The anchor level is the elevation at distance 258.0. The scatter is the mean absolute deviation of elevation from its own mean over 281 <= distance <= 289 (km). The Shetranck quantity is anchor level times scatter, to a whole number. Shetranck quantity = 78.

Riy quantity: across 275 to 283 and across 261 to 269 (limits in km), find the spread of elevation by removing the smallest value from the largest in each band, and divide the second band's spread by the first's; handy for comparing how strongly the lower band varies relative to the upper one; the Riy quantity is 0.3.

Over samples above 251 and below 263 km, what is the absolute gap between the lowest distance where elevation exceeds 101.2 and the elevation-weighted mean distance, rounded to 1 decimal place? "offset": 4.9 km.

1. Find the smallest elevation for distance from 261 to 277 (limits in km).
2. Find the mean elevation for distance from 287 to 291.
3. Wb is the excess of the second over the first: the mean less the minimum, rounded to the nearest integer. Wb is 2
